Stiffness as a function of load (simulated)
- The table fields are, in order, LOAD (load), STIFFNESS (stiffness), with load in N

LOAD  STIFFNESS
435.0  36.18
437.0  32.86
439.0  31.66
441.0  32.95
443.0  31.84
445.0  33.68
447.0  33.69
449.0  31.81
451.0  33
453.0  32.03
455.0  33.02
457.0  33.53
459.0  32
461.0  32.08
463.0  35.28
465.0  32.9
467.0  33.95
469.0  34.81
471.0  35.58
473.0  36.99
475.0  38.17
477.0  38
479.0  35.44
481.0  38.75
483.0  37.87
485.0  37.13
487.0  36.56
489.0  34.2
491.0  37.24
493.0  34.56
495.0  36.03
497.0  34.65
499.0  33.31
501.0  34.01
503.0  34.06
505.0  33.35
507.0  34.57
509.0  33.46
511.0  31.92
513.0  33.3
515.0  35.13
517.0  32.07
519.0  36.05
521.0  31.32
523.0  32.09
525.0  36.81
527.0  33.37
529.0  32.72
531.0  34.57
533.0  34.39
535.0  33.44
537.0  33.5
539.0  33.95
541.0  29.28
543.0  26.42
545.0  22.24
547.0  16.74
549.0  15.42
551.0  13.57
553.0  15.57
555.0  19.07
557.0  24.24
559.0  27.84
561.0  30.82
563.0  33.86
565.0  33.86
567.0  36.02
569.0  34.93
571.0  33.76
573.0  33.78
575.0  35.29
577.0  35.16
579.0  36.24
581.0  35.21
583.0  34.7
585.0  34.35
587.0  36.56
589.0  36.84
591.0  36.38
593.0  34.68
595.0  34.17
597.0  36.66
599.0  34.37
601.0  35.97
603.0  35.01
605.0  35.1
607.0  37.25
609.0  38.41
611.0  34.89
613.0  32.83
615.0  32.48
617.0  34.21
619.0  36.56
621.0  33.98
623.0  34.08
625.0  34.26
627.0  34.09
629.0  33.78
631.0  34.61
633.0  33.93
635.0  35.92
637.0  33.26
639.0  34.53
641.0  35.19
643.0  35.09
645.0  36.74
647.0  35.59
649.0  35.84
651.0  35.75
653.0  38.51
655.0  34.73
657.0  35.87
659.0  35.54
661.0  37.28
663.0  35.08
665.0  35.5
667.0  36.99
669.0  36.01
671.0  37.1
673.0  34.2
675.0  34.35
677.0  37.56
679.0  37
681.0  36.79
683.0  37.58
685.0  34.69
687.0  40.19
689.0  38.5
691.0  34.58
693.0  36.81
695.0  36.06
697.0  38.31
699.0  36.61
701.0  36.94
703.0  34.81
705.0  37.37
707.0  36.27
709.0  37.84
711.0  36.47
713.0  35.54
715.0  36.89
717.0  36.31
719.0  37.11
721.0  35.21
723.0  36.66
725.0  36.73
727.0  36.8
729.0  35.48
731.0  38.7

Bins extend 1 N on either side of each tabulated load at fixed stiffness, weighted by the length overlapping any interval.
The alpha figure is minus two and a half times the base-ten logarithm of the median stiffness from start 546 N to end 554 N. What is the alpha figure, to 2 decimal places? -2.98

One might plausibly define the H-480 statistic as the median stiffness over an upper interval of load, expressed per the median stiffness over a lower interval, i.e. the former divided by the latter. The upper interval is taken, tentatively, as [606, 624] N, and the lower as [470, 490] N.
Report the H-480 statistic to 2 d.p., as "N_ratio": 0.92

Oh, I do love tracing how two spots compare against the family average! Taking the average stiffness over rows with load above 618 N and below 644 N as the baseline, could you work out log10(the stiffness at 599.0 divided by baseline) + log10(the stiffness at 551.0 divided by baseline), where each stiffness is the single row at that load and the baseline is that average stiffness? -0.41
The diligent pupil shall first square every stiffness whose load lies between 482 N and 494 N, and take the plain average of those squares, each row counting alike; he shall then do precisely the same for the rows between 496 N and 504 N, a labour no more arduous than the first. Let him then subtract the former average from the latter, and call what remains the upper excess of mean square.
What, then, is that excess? -160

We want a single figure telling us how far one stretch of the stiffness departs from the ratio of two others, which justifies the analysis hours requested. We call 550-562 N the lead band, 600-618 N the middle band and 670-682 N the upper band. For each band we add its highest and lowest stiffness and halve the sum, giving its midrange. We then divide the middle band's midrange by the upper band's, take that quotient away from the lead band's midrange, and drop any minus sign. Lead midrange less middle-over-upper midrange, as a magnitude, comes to 21.2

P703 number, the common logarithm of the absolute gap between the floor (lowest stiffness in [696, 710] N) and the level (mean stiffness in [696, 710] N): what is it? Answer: 0.3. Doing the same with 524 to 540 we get 0.1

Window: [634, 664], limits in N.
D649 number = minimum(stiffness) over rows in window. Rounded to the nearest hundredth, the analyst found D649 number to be 33.26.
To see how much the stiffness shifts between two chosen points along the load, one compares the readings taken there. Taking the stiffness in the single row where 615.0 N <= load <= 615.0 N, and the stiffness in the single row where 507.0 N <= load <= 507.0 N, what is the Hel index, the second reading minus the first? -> 2.1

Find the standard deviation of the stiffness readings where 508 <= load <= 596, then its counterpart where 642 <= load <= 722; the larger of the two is 6.3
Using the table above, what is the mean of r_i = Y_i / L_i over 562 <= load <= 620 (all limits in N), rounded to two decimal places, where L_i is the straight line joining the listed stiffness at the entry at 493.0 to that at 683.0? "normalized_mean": 0.97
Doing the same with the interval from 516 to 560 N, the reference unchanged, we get 0.79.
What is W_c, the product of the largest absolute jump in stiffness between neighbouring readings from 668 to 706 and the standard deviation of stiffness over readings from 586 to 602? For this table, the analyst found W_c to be 6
